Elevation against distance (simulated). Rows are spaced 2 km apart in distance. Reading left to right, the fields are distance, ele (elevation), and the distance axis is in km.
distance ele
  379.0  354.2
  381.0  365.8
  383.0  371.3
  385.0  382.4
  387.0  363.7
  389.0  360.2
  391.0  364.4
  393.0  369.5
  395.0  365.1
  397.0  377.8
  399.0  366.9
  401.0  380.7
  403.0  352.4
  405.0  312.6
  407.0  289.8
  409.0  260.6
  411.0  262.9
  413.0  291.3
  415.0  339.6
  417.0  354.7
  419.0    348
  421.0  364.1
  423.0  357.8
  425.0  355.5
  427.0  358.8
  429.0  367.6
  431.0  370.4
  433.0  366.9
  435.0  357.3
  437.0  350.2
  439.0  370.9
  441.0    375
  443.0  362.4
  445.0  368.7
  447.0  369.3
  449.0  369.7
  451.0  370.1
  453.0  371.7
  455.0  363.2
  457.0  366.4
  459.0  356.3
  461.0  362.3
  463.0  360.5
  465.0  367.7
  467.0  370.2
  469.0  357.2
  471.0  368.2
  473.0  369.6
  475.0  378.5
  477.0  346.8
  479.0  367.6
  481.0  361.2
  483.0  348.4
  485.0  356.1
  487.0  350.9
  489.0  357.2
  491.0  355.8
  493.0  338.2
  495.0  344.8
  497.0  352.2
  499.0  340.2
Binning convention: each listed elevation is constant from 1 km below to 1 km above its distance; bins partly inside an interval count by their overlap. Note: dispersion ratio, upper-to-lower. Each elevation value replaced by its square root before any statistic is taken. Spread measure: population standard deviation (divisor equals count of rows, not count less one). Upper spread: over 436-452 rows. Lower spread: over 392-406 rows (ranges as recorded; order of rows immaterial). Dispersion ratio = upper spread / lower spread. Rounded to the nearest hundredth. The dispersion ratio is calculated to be 0.33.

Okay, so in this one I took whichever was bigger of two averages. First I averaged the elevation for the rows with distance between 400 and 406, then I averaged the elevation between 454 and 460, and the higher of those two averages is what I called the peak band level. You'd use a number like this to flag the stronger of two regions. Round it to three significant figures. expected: 362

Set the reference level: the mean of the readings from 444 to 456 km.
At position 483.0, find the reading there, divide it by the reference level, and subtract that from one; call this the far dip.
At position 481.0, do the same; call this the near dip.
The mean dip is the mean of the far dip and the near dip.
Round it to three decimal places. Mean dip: 0.038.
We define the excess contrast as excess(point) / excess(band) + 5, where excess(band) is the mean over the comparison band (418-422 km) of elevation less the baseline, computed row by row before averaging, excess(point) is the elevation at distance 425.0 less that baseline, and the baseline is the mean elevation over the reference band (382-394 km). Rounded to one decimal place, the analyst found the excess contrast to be 6.0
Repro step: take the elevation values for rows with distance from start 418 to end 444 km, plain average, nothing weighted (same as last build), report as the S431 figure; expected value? 362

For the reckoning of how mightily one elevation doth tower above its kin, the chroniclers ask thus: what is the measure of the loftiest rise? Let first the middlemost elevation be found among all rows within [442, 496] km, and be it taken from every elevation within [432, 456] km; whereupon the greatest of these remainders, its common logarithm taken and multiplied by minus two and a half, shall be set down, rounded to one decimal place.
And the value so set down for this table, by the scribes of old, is -2.8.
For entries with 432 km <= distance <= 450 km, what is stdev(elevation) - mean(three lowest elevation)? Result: -349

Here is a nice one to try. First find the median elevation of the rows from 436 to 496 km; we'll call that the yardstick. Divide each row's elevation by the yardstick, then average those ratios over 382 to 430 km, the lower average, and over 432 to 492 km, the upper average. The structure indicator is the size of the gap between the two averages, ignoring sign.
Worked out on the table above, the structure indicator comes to 0.046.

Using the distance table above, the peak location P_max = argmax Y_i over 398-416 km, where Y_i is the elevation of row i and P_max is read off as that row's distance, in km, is 401.0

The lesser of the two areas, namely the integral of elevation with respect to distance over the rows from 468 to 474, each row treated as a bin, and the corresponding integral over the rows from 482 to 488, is 2111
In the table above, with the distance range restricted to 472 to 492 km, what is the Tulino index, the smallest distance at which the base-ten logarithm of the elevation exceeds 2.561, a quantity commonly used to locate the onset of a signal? 473.0 km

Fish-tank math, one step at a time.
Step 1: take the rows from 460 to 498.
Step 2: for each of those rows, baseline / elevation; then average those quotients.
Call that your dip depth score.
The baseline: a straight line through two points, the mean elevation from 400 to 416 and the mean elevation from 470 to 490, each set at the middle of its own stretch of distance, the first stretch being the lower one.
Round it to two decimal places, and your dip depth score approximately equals 1.00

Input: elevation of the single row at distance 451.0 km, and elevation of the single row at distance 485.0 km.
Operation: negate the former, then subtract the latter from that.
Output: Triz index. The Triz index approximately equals -726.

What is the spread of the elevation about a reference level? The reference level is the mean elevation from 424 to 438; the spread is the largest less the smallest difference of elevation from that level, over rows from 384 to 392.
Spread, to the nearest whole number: 22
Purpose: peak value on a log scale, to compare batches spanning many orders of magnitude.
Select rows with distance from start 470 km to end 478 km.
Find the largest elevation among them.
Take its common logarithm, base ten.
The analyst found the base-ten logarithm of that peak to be 2.578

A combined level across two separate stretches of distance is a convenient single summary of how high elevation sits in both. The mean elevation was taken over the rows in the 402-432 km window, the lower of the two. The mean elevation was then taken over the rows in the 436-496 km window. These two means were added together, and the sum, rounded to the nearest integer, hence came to 694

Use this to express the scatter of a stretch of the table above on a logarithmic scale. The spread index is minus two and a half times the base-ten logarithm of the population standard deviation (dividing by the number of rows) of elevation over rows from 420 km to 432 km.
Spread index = -1.8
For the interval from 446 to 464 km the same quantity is -1.7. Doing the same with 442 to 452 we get -1.1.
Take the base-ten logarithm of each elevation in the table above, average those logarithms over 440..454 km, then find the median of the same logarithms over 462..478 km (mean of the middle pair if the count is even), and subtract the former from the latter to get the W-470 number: -0.002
